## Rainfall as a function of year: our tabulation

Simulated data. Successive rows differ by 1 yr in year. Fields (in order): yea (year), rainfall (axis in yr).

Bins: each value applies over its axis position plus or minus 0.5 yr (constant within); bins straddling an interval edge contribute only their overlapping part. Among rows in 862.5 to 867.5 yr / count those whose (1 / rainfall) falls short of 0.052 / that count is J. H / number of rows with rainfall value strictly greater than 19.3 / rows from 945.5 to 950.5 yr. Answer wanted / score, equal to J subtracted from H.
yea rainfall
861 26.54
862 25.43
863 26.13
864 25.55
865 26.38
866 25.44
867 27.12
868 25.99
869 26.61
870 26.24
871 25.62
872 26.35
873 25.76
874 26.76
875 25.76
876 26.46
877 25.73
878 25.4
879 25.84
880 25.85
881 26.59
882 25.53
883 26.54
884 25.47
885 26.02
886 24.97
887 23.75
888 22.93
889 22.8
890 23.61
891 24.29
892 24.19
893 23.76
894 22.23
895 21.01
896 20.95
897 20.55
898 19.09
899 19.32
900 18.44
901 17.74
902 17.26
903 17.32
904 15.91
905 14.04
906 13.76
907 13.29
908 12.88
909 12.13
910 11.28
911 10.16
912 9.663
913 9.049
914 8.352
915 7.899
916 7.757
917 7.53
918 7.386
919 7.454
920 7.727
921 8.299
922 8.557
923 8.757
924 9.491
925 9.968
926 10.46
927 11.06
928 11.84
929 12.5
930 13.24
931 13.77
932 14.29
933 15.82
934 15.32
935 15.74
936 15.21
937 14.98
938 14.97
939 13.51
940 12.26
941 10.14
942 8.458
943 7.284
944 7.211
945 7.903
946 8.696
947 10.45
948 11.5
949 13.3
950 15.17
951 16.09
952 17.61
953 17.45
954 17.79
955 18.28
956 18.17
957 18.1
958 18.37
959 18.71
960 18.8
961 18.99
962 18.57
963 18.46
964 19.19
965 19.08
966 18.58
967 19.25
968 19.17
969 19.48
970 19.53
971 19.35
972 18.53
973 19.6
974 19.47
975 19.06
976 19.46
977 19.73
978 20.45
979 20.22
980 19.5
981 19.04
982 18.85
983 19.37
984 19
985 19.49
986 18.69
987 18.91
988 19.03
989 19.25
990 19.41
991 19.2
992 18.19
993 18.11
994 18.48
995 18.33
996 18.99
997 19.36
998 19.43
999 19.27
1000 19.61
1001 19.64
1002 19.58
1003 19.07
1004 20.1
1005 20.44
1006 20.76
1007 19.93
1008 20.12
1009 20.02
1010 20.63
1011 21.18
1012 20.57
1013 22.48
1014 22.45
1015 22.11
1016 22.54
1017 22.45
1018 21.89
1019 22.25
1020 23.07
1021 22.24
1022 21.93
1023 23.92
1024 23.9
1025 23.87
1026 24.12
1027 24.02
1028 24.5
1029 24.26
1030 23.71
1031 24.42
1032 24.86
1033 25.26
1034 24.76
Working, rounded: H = 0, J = 5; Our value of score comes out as -5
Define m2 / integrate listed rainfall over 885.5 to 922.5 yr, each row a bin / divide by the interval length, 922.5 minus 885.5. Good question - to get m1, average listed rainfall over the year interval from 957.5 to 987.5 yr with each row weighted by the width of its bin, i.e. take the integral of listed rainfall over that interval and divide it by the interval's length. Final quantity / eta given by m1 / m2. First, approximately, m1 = 19.2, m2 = 16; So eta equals 1.2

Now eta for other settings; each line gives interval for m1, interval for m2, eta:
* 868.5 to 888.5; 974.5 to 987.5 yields 1.3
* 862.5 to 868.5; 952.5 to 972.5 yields 1.4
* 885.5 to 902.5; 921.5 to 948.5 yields 1.9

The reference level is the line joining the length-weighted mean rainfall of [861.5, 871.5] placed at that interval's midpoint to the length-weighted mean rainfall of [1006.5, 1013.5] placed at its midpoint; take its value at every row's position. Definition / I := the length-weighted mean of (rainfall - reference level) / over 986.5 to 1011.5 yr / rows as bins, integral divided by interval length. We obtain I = -2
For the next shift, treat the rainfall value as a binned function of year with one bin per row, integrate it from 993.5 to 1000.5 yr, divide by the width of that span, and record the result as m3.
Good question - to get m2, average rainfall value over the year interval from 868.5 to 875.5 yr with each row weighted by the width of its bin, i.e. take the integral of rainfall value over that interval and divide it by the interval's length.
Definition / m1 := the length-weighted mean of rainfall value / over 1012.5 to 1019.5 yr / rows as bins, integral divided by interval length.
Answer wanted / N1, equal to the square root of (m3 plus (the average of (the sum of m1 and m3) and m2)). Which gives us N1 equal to 7.3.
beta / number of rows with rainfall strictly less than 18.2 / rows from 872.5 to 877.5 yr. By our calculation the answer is 0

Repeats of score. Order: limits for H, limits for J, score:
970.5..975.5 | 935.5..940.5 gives 3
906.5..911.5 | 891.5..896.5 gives -5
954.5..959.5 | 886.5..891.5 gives -5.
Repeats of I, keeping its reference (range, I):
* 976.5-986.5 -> -2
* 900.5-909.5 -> -10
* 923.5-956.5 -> -10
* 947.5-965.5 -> -5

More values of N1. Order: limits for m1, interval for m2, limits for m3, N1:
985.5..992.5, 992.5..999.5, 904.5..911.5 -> 6.1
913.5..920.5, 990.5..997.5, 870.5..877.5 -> 7.2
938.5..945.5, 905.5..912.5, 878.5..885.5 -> 7.0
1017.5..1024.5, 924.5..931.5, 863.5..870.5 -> 7.5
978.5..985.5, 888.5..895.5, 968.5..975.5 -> 7.1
